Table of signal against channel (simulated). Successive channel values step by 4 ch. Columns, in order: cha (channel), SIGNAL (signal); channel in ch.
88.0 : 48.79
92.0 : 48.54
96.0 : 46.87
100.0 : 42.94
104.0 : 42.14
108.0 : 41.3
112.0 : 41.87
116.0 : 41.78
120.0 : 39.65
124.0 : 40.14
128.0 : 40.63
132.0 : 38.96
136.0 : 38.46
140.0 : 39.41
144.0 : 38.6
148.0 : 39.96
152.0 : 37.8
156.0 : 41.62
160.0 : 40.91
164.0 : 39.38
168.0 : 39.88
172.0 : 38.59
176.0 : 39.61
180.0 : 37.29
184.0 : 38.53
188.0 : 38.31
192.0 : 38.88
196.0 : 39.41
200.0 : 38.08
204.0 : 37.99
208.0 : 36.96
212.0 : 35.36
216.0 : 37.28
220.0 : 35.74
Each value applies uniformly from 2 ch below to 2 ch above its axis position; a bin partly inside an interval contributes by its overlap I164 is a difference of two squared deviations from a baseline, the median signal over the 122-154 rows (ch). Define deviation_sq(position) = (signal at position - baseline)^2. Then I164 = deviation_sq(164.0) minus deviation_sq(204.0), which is -1.4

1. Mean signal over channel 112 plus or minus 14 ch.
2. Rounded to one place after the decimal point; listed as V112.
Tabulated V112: 41.4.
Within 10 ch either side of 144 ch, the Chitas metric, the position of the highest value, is 148.0 ch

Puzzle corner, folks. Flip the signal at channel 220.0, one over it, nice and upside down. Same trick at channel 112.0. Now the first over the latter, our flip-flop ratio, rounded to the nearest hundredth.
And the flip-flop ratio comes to 1.17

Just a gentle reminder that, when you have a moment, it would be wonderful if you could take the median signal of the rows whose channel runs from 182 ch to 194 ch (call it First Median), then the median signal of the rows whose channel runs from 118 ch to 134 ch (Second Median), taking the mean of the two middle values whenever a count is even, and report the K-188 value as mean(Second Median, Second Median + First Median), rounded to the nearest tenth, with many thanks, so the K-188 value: 59.2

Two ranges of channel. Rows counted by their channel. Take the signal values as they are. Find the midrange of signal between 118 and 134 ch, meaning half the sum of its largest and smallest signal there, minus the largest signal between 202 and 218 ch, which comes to 1.8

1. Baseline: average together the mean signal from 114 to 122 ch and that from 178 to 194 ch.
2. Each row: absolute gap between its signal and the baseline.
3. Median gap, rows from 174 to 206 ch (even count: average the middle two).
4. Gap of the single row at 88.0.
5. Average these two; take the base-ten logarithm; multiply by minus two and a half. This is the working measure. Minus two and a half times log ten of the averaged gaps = -1.8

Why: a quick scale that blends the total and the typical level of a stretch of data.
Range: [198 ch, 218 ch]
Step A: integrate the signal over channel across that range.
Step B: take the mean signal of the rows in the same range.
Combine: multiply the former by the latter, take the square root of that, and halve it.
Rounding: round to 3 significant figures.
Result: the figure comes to 83.0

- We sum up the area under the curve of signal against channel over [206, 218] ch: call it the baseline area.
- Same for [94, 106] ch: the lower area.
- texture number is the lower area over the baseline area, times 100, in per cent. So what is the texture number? 120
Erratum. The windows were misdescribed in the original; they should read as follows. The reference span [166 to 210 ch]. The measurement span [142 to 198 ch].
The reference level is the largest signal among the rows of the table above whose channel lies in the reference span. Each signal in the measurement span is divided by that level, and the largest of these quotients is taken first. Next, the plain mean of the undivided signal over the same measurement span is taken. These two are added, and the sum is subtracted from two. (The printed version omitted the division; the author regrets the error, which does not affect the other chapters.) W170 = -38.2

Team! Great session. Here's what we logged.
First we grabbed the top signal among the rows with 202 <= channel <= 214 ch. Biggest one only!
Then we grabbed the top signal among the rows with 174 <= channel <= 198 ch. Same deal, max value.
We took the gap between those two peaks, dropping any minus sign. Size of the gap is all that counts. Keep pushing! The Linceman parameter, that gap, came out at 1.6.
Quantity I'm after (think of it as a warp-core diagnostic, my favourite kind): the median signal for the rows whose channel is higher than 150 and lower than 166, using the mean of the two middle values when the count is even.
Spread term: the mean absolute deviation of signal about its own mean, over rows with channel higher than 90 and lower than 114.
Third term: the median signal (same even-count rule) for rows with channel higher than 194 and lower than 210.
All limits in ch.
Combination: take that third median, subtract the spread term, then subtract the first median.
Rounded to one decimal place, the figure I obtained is -4.6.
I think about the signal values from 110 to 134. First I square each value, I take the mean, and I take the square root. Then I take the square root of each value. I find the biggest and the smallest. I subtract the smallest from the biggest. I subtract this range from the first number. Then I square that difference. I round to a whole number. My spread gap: 1623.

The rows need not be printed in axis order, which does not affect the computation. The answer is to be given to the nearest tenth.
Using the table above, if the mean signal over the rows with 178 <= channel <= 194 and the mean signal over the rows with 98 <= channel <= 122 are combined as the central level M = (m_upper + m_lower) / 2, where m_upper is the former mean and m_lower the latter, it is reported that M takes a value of 39.9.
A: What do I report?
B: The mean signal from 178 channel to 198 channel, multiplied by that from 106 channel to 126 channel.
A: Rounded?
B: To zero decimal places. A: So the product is 1576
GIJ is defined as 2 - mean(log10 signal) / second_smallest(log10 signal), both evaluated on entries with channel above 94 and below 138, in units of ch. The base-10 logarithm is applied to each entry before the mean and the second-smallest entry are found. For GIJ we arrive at 0.984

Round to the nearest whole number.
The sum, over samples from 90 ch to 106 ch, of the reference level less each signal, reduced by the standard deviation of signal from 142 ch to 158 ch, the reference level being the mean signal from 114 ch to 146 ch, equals -23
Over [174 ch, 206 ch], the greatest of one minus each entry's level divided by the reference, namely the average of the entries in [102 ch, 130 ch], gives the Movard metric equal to 0.092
